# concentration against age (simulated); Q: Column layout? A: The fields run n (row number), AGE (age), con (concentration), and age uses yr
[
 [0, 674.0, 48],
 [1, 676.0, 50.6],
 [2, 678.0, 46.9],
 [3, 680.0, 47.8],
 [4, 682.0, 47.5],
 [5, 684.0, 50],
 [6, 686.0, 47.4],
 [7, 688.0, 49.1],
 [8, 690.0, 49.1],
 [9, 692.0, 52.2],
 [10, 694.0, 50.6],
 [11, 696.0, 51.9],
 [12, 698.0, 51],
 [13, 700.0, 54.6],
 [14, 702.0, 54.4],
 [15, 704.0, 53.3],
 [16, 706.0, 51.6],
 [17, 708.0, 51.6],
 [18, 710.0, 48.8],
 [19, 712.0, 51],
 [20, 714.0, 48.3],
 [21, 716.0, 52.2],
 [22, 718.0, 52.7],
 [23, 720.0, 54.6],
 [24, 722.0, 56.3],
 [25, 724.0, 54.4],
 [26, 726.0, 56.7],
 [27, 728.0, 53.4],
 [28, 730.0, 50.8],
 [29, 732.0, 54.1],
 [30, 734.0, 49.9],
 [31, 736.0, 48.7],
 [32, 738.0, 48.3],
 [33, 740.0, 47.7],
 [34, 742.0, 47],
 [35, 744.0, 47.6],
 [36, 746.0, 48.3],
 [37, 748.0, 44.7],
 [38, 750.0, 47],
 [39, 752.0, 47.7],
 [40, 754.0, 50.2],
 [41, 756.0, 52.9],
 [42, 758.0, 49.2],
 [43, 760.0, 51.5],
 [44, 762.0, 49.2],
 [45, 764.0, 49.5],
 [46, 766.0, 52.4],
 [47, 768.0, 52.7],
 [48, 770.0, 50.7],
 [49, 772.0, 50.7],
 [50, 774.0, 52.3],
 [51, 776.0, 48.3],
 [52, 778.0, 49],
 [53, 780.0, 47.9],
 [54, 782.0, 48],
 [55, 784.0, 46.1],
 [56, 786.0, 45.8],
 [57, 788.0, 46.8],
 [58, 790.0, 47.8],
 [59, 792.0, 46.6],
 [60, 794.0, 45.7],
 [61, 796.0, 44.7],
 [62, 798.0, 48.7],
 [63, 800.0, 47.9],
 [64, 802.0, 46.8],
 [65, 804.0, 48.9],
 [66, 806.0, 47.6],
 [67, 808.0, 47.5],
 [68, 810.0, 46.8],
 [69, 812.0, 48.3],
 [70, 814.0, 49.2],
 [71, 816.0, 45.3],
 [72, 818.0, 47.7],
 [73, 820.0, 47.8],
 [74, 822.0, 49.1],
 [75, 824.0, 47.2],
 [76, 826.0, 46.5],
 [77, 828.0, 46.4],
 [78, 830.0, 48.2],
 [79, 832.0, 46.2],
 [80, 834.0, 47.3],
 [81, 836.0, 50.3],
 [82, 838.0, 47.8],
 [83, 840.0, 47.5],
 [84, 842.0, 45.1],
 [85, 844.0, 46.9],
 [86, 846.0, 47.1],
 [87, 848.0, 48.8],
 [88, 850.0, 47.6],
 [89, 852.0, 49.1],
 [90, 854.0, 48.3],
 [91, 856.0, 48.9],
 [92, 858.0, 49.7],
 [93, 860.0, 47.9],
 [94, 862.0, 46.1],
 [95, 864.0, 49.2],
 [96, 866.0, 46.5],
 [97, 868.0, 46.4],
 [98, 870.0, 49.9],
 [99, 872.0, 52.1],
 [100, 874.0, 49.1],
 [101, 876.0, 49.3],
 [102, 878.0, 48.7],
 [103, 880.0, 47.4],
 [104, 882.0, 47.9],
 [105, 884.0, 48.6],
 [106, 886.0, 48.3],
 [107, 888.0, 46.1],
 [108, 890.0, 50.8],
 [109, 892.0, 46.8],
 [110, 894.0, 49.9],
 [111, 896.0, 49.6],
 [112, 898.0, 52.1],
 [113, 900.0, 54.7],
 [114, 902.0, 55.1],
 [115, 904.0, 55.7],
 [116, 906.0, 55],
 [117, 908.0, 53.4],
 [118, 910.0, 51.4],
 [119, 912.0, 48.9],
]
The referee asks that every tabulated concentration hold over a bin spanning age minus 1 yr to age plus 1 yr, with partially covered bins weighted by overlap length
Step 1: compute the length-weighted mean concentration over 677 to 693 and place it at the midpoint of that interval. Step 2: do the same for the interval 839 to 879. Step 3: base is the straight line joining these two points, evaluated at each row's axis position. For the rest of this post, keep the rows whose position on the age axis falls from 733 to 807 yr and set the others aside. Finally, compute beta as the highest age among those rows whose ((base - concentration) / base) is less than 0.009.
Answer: 804.0 yr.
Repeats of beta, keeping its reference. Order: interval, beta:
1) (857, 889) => 886.0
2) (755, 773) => 772.0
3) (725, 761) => 760.0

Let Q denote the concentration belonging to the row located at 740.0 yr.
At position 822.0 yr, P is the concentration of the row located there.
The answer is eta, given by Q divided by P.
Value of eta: 0.97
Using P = 49.1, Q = 47.7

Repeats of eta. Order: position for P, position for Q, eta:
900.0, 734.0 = 0.91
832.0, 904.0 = 1.21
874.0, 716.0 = 1.06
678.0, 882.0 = 1.02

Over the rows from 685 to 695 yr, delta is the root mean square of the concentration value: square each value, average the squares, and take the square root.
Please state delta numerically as 49.7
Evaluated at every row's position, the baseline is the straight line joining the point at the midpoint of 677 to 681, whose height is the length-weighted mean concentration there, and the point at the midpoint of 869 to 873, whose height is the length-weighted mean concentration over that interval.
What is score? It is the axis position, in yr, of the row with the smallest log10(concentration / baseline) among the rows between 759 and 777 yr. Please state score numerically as 776.0 yr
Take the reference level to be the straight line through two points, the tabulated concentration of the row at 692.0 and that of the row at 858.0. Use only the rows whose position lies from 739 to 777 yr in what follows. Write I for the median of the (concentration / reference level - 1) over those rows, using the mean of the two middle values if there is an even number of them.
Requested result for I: -0.038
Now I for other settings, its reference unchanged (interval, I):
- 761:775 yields -0.006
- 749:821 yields -0.052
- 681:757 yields -0.021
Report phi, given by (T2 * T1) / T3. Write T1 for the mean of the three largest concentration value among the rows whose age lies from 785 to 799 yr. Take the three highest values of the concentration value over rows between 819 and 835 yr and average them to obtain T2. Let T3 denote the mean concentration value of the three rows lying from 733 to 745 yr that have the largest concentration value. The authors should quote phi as 47.2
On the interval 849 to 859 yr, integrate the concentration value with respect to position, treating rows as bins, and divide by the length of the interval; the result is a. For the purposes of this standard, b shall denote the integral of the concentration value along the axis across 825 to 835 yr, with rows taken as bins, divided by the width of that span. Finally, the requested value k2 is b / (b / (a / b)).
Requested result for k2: 1.04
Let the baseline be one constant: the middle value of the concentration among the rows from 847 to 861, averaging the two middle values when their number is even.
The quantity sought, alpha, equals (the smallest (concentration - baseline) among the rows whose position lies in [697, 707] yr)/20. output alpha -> 0.11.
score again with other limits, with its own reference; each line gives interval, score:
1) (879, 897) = 888.0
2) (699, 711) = 710.0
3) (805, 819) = 816.0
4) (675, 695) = 678.0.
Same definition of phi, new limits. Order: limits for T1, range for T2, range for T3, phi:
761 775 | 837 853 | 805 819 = 52.6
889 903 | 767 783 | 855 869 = 56.9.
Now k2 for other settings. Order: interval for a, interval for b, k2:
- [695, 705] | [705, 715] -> 1.06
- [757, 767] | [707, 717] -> 1.00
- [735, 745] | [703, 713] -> 0.93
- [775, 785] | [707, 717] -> 0.95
